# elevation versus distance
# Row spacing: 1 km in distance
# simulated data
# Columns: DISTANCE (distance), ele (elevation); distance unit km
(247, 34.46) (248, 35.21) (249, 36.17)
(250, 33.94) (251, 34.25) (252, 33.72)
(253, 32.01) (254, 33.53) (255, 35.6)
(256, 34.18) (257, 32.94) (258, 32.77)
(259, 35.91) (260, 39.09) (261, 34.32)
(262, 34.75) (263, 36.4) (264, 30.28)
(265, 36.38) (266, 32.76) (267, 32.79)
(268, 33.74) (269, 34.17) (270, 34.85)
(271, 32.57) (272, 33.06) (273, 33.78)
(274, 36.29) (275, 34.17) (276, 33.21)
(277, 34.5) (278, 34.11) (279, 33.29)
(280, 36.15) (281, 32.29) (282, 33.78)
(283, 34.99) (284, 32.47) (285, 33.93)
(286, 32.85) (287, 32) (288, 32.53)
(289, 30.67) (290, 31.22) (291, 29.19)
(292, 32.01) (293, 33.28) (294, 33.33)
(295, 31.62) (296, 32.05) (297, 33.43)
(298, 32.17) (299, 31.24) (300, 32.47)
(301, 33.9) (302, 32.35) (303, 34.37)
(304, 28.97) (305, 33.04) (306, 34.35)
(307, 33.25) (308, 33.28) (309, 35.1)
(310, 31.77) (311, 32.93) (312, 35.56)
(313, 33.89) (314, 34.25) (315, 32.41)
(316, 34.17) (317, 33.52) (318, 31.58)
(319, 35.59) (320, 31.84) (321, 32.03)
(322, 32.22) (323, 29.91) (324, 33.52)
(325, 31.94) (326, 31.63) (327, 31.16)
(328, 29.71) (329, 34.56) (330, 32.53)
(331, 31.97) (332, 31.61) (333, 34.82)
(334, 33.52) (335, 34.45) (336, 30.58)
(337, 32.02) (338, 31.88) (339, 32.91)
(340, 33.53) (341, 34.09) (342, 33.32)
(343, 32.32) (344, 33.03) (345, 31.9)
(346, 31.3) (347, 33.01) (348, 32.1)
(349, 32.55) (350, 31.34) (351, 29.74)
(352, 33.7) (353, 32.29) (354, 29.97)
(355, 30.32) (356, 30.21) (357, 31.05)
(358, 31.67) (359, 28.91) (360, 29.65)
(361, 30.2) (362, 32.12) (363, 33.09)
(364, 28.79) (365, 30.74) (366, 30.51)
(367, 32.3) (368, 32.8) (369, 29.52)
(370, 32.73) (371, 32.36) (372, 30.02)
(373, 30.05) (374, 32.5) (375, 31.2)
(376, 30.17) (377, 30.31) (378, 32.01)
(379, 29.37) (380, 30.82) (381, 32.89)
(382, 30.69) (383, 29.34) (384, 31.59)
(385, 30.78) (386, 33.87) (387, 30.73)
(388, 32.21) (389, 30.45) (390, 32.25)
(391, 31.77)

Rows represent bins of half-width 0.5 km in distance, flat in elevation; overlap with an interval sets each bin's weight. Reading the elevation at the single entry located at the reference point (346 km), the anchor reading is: 31.3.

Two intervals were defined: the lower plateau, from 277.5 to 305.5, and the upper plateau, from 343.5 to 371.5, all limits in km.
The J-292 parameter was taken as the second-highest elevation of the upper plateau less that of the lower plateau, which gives -1.9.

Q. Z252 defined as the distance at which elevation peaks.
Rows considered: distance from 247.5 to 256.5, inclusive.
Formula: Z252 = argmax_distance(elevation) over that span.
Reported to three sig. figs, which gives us 249 km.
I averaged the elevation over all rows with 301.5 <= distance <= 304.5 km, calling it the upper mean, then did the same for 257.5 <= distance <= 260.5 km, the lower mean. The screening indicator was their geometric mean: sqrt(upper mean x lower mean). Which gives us 33.9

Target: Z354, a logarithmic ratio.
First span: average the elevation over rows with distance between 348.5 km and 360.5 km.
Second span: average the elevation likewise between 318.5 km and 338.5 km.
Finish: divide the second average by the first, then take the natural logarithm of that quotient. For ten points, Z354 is 0.045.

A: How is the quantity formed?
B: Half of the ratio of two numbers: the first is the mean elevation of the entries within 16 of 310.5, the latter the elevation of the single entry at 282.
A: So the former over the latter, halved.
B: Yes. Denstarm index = 0.486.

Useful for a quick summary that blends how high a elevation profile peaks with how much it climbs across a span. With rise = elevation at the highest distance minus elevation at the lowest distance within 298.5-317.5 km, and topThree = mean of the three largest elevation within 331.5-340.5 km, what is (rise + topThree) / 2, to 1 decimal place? 18.3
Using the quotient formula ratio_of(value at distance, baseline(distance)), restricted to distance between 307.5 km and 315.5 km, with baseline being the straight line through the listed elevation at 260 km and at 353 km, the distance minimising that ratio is 310 km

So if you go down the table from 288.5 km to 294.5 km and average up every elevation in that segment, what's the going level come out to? 31.6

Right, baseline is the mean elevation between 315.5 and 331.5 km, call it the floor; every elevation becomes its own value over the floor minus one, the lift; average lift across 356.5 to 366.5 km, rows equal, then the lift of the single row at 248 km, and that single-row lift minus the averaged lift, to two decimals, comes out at 0.14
